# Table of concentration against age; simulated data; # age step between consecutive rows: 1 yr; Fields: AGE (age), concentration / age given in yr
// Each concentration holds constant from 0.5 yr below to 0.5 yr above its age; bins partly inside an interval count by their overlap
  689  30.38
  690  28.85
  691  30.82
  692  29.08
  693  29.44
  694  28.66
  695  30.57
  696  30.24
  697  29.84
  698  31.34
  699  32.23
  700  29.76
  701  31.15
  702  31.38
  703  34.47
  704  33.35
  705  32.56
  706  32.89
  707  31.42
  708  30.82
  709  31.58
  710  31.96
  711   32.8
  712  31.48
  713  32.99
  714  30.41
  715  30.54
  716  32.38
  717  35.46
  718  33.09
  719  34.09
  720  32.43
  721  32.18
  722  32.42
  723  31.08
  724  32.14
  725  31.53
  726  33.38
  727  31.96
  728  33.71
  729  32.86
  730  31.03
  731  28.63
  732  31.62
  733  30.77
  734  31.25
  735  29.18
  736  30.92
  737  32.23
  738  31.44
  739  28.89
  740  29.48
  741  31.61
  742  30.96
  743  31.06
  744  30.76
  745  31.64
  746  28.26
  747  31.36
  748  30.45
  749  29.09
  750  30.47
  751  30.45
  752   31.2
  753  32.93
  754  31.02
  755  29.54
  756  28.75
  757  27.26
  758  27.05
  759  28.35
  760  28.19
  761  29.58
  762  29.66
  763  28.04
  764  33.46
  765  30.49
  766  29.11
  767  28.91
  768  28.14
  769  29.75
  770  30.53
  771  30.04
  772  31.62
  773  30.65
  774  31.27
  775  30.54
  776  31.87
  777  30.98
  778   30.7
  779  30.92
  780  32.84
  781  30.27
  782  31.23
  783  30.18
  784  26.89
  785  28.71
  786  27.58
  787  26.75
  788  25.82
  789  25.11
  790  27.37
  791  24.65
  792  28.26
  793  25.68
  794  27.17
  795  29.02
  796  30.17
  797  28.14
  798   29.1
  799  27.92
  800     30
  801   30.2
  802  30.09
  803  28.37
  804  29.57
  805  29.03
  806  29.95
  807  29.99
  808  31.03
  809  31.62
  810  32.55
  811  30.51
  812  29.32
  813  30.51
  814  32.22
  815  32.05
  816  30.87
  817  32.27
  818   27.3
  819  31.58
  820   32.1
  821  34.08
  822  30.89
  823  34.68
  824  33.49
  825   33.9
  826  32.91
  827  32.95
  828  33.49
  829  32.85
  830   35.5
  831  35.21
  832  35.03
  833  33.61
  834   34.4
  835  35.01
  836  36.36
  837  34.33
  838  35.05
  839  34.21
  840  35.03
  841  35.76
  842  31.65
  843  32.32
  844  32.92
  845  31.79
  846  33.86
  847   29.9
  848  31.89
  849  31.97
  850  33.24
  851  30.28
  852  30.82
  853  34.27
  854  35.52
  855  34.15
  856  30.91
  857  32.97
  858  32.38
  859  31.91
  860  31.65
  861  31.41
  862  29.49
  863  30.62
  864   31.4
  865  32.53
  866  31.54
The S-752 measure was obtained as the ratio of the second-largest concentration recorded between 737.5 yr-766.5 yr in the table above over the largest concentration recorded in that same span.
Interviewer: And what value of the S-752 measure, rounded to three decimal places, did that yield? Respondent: 0.984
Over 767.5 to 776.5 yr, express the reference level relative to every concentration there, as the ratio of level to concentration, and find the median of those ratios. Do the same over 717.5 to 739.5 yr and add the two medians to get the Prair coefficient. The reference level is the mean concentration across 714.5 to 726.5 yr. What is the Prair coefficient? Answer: 2.090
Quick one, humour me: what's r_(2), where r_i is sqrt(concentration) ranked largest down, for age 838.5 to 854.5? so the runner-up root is 5.96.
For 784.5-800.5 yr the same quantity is 5.48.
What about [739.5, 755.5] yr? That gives 5.62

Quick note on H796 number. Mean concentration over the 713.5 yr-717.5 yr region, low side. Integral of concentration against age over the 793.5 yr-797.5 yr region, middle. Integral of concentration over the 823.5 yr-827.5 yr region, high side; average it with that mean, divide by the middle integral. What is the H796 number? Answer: 0.72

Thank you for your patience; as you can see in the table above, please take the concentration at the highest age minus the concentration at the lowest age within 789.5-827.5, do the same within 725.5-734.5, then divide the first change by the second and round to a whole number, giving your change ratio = -3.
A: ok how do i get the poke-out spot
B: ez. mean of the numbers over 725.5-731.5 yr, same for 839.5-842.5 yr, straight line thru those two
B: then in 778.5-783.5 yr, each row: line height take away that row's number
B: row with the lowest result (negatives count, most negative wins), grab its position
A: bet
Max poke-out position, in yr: 780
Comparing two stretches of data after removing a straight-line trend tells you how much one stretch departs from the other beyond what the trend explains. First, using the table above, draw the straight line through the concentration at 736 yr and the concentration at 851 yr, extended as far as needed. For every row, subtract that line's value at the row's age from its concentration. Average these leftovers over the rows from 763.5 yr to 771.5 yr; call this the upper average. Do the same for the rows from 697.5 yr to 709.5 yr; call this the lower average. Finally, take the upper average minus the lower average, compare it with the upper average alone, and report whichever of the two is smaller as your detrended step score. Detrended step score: -1.5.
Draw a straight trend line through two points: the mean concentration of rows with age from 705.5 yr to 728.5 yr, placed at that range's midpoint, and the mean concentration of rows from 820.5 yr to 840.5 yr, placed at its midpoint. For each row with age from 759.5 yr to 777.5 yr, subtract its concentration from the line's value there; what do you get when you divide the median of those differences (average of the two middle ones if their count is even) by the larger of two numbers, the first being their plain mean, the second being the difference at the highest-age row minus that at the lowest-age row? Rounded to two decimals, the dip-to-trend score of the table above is 0.98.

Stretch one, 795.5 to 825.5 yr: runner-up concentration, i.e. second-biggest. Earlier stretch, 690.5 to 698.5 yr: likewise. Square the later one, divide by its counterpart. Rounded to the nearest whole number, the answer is 38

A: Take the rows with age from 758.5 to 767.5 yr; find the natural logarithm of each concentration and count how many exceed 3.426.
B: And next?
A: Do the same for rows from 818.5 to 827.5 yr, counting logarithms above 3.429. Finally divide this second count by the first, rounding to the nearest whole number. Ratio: 9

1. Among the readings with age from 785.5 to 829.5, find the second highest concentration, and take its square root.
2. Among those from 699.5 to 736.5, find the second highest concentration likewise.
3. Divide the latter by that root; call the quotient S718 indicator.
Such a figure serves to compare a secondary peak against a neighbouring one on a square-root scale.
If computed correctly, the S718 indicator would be 5.9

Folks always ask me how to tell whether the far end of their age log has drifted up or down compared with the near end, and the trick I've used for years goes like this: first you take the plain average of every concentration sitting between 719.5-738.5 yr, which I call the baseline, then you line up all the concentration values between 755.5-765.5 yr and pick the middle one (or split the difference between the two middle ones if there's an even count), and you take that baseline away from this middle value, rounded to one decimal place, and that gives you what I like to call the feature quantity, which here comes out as -3.1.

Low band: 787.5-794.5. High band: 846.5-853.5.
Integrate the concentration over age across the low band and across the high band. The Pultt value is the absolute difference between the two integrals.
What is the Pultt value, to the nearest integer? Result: 38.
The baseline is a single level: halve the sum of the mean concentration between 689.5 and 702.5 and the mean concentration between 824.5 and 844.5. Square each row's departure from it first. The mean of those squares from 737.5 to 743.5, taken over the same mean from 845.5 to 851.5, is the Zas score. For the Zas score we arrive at 1.7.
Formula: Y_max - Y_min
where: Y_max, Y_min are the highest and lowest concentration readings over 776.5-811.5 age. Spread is 8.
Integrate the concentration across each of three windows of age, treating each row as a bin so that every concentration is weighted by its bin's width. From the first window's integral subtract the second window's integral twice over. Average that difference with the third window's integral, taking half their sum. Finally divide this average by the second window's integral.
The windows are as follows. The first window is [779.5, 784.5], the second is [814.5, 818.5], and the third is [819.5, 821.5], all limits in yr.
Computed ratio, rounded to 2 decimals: -0.11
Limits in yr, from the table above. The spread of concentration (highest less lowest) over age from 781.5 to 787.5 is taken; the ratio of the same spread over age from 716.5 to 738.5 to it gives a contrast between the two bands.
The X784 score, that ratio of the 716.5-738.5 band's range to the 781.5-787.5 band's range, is 1.5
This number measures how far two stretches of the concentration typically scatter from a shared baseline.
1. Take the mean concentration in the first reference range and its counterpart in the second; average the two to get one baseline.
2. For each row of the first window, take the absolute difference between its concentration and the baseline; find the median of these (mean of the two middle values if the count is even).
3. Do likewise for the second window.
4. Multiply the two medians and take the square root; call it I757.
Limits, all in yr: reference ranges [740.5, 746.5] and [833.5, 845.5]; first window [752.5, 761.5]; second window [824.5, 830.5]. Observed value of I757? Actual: 1.7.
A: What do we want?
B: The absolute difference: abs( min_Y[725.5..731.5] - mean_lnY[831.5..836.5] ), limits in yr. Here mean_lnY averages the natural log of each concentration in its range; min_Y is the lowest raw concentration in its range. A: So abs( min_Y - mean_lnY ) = 25.1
